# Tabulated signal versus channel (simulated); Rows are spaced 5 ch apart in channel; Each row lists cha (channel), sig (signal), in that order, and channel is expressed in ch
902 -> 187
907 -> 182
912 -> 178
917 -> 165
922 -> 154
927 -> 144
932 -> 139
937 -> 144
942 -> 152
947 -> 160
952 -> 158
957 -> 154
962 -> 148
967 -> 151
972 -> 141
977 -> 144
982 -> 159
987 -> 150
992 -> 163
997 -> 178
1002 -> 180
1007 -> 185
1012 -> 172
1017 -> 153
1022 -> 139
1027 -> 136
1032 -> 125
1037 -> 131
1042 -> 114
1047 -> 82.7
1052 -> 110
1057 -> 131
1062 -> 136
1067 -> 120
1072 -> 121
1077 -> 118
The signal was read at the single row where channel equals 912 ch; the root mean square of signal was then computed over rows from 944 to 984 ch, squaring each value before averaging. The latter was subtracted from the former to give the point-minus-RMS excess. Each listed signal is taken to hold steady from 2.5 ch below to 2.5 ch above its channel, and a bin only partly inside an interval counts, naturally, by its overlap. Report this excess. 26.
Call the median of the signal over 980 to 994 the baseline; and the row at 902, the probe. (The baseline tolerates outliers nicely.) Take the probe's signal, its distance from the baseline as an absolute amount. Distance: 28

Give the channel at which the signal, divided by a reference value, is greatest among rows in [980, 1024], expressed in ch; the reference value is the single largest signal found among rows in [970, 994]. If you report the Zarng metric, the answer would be 1007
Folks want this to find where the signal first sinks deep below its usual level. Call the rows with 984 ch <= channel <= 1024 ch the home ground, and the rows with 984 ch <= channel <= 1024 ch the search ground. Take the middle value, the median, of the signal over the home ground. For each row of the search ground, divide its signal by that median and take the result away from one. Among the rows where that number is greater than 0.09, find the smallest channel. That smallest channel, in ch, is 987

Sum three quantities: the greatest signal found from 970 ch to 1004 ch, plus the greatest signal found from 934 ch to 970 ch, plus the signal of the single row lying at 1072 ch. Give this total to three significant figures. 461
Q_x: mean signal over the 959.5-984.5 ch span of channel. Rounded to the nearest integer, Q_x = 149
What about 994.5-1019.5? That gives 174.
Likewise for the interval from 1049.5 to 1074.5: 124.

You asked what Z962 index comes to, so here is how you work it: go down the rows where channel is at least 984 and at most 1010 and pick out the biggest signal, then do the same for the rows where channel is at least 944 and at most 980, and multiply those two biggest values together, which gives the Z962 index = 29600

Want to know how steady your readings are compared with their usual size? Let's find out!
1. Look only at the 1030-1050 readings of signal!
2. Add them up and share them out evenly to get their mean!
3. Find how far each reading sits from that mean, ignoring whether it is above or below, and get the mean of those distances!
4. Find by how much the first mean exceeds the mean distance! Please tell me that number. 98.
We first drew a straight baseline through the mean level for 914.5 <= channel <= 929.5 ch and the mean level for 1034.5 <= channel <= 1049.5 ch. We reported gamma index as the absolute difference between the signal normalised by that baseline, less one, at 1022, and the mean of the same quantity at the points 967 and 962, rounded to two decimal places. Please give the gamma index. 0.11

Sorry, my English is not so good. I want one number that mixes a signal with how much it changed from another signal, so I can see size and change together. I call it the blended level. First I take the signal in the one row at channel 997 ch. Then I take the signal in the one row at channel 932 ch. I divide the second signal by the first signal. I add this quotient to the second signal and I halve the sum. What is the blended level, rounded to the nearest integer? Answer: 70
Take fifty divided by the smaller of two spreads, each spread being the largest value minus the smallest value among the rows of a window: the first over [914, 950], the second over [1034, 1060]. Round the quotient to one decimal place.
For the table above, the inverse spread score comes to 1.9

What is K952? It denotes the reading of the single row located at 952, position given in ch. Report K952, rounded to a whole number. 158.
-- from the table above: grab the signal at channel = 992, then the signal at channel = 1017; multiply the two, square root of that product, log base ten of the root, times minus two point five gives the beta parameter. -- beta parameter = -5.50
